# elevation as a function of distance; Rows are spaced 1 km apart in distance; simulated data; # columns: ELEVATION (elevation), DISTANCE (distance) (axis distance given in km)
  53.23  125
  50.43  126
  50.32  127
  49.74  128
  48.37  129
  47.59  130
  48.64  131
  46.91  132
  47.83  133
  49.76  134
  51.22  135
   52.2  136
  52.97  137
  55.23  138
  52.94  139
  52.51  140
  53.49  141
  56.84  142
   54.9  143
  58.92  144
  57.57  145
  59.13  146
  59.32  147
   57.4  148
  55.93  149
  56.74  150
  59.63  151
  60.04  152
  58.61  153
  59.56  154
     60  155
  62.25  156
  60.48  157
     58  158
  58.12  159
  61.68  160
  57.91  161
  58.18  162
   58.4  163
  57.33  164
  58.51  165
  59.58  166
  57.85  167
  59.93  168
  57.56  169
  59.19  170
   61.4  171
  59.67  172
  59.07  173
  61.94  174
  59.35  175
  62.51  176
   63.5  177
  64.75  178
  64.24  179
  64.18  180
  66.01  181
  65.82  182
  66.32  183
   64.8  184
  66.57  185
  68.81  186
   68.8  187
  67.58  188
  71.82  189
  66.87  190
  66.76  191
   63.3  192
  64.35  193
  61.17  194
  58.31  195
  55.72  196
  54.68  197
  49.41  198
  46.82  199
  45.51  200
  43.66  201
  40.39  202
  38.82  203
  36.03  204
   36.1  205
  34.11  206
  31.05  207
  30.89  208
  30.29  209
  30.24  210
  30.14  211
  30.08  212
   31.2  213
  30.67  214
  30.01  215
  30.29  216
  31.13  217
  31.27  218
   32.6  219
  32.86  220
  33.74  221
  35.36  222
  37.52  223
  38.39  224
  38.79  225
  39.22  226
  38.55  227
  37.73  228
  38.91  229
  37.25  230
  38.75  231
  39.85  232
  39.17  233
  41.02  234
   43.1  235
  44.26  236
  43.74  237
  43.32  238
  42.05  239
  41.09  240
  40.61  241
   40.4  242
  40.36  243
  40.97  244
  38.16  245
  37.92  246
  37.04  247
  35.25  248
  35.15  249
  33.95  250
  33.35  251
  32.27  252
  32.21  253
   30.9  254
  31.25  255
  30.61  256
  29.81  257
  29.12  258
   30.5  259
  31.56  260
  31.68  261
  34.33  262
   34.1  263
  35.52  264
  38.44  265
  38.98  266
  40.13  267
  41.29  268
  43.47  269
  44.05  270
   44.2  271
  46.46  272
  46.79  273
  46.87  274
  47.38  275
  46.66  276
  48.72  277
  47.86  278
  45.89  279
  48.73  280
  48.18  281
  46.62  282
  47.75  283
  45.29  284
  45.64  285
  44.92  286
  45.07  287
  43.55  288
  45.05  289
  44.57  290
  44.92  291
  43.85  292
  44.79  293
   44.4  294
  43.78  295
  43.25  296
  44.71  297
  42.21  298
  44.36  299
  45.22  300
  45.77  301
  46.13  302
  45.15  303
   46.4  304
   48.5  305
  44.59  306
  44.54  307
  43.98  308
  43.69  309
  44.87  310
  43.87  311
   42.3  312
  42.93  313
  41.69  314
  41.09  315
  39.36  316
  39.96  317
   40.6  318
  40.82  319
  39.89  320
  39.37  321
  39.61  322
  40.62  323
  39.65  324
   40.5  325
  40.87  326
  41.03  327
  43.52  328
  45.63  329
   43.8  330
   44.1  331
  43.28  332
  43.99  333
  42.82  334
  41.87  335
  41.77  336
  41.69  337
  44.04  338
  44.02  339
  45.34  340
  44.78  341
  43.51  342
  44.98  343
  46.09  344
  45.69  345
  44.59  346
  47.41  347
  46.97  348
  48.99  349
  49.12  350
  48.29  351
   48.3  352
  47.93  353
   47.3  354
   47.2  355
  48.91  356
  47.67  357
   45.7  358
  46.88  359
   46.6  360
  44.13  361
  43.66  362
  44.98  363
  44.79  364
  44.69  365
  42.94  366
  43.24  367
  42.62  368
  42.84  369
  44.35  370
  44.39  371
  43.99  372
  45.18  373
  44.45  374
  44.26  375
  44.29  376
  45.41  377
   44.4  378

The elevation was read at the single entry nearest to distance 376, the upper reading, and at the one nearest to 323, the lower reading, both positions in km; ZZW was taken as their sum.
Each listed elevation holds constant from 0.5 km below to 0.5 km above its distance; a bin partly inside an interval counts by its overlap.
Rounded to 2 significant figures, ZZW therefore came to 85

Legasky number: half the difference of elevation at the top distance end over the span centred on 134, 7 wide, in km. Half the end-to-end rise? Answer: 2.2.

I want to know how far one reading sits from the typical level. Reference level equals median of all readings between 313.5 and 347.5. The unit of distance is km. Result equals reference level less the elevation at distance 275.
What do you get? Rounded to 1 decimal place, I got -5.0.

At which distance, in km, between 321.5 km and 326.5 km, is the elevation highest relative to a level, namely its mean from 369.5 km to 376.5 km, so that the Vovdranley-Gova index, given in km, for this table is 326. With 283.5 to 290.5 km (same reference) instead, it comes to 285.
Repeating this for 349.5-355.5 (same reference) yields 350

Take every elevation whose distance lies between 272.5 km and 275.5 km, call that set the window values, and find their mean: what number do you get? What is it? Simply 47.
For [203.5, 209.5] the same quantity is 33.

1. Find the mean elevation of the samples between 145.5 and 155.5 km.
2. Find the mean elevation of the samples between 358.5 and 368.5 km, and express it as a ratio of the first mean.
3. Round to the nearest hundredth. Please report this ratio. 0.76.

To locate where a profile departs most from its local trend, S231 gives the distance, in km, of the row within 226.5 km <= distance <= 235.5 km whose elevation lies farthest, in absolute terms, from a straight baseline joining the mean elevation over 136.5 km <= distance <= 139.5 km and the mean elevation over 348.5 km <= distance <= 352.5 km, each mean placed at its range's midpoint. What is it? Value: 230 km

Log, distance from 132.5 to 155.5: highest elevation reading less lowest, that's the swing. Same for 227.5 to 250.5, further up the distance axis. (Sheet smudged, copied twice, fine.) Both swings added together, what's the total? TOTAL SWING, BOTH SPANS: 23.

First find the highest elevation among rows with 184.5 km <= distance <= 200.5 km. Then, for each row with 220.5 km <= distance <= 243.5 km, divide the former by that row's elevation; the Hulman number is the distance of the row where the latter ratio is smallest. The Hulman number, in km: 236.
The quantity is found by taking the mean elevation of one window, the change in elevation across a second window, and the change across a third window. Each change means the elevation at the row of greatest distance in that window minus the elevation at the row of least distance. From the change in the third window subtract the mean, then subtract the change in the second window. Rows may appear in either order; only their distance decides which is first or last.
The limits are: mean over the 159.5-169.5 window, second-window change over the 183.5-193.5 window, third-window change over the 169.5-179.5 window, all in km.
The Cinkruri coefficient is -53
